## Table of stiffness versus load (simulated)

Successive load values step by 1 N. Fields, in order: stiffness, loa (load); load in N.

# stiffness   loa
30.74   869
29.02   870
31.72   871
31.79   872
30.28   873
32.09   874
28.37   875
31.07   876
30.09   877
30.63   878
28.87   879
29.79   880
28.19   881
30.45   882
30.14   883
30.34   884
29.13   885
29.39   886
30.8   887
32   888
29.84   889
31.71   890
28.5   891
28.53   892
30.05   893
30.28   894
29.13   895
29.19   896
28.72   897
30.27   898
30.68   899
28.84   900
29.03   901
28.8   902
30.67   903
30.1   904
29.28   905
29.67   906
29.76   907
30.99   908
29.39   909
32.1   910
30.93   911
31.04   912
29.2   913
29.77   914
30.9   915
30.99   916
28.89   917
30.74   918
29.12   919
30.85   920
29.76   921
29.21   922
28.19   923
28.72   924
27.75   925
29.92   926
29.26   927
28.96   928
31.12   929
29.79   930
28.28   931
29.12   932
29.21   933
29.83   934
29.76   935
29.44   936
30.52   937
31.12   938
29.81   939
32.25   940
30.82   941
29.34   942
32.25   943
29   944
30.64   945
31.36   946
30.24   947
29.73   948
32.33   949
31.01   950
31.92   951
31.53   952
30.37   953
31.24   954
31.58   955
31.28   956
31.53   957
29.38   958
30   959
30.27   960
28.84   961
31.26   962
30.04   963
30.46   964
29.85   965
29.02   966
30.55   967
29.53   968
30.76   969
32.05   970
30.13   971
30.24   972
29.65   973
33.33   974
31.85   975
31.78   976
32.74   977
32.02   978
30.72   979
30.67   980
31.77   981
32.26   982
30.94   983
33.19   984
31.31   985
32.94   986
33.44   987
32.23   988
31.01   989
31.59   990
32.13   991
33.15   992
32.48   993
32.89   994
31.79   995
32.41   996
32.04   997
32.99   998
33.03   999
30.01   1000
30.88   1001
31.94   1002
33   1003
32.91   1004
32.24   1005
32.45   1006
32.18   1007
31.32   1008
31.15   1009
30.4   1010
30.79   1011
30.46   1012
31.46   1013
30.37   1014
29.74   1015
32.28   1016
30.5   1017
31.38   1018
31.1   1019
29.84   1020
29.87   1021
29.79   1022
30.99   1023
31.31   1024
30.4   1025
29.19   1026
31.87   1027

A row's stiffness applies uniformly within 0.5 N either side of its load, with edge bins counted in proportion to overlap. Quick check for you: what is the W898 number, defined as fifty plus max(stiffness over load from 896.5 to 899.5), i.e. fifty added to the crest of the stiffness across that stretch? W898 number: 80.68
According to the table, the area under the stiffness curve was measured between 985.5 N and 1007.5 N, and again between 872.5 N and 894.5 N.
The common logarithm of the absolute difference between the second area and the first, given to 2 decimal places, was 1.69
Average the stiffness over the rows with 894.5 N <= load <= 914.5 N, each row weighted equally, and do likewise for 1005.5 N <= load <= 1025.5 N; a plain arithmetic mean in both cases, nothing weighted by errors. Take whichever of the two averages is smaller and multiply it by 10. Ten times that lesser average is 299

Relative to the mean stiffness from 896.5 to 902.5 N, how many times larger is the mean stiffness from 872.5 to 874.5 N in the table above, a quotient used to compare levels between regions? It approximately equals 1.061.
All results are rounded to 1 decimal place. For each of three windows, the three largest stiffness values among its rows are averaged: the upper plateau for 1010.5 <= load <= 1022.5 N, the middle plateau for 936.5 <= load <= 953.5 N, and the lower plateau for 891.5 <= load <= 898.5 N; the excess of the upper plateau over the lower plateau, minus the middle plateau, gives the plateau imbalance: -30.8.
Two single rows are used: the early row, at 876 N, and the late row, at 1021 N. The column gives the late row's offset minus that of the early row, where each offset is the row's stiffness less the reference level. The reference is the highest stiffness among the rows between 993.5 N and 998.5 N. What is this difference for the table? -1.2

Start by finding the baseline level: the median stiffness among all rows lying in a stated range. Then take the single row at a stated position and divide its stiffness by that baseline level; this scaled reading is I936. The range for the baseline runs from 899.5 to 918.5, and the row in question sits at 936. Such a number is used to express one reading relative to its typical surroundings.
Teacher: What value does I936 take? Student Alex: 0.99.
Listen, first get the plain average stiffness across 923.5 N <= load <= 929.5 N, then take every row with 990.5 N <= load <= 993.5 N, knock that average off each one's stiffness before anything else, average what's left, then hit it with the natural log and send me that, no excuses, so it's 1.2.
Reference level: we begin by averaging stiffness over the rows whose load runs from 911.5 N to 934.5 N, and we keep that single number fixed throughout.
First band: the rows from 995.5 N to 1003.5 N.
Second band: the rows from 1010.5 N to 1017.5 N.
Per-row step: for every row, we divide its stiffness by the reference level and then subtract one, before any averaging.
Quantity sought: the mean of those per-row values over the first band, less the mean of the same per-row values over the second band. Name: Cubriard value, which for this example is 0.04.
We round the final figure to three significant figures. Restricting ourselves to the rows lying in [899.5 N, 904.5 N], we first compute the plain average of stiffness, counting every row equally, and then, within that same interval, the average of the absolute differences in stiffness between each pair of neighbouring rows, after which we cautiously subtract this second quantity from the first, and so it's 28.8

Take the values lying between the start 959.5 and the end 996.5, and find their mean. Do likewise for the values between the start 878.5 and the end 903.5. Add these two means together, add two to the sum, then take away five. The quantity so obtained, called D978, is 58.1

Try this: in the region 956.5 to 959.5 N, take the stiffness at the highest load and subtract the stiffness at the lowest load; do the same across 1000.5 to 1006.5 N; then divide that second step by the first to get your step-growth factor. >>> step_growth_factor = -1.0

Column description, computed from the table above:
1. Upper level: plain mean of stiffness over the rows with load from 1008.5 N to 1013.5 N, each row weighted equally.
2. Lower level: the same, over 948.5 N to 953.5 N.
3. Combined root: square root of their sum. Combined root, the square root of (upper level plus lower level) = 7.89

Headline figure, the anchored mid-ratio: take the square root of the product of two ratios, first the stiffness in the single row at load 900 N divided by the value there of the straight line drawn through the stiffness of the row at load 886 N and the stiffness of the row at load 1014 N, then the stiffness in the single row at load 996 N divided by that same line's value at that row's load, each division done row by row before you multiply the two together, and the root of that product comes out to 1.02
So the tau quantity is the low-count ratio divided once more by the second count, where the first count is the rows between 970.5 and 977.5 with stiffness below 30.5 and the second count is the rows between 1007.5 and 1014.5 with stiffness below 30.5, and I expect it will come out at 0.33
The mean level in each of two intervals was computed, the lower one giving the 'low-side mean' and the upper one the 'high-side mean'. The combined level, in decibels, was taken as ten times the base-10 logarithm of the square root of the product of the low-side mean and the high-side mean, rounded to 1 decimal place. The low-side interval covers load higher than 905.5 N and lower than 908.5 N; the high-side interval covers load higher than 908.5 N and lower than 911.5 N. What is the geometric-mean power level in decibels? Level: 14.8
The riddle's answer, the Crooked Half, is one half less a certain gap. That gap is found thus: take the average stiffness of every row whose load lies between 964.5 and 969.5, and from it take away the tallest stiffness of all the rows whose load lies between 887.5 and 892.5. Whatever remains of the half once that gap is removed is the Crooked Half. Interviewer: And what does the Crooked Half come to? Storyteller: 2.6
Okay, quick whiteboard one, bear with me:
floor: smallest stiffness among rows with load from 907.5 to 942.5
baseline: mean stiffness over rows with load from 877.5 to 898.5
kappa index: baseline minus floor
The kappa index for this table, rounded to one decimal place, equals 2.1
